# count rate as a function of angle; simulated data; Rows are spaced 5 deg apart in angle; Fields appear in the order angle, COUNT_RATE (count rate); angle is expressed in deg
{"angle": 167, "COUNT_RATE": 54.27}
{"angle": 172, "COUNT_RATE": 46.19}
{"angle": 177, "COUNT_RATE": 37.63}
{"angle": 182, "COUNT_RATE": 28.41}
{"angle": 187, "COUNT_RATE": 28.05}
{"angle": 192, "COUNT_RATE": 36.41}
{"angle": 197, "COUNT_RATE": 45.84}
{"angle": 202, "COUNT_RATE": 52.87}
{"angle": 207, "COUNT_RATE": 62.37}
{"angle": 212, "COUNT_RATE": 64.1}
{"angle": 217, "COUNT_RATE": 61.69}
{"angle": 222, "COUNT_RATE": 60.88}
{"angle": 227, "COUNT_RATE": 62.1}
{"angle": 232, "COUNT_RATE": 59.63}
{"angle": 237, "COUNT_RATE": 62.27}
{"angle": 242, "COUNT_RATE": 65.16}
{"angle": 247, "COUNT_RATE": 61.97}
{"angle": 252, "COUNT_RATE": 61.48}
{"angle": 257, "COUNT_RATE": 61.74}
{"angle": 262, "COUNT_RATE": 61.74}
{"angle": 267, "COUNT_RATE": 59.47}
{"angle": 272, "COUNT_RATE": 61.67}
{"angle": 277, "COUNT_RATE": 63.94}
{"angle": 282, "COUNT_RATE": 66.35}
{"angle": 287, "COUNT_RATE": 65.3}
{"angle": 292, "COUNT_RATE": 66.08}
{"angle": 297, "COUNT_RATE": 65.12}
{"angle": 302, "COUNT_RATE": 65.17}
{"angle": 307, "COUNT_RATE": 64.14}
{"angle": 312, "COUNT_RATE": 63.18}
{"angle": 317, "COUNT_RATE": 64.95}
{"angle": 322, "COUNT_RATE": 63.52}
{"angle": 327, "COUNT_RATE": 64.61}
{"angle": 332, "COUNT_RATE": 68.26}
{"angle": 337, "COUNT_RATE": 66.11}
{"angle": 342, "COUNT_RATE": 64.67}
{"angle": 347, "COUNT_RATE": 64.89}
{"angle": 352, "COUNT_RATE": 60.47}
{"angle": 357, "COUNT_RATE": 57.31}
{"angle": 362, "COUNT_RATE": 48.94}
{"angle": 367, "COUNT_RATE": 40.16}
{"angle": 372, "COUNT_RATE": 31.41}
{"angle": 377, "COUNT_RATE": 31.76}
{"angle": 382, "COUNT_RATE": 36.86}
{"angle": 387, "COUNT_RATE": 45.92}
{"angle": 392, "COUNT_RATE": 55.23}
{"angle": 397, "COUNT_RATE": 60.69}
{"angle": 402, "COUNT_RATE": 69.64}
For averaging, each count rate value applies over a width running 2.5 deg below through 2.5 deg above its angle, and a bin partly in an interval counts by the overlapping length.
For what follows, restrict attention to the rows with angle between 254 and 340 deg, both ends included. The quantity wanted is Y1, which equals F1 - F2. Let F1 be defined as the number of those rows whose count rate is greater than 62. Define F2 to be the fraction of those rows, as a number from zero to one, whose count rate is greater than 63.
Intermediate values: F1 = 13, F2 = 0.8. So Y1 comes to 12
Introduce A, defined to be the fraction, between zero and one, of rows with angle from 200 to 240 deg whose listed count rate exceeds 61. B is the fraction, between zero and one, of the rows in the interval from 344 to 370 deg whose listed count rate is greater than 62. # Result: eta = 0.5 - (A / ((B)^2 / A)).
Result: -9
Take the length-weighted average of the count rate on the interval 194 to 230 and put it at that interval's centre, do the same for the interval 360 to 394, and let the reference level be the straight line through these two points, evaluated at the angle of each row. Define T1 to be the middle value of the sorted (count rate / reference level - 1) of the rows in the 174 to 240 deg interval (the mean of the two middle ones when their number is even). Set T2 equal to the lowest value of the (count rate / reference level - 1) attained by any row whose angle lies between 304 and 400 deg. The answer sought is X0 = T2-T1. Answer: -0.31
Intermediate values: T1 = 0.06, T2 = -0.25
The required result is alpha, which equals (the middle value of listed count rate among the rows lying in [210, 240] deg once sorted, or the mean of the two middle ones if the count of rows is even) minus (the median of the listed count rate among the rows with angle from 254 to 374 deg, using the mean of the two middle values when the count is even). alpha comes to -2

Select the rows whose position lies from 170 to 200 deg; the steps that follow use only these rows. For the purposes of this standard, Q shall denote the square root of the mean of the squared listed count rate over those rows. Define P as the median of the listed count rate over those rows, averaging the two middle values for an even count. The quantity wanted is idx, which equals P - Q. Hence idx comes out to -0.8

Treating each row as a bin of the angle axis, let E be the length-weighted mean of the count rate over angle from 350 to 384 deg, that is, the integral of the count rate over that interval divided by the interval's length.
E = 44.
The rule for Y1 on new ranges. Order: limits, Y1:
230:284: 4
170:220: 2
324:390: 5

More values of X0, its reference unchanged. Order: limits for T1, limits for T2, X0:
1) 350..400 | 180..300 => -0.68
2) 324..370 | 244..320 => -0.26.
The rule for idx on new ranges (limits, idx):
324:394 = 2.1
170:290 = 4.8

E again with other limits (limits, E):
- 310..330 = 64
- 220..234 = 61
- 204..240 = 62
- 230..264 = 62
